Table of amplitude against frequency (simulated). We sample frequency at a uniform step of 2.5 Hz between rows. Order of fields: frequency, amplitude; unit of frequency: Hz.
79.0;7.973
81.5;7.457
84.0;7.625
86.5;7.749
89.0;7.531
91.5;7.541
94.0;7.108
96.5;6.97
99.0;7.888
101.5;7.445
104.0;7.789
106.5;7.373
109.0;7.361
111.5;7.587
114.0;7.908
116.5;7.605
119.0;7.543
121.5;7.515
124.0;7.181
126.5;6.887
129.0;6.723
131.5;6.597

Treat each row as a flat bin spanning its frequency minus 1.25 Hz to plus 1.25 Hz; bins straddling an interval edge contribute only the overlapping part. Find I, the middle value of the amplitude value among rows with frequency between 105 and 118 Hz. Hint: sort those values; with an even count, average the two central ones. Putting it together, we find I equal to 7.59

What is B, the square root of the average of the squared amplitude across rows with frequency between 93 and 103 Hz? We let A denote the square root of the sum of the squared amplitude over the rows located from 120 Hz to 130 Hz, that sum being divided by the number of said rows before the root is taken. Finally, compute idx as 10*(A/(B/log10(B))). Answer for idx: 8.34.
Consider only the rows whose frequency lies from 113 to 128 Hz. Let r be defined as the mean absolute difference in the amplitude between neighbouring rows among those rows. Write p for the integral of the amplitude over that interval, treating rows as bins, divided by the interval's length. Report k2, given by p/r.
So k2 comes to 36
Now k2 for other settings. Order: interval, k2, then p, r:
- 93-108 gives 16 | 7.43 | 0.452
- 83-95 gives 38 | 7.52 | 0.196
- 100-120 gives 32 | 7.58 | 0.241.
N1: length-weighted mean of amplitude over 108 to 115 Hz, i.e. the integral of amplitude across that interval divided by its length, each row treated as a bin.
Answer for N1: 7.62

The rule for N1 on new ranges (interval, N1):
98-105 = 7.70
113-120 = 7.68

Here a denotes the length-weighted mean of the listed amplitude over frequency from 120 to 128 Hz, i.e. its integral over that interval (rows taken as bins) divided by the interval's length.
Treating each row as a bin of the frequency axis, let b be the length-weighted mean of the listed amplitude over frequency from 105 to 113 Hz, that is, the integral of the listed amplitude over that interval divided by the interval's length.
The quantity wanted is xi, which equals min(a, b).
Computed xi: 7.19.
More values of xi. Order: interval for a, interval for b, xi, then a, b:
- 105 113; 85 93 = 7.47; 7.47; 7.59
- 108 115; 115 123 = 7.55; 7.62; 7.55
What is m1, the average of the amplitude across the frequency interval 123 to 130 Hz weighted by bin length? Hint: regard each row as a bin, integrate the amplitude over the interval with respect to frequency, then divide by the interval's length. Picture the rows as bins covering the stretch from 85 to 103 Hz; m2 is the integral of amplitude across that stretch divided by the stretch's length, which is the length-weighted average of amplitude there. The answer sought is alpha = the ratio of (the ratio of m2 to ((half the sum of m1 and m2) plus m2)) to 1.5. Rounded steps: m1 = 6.93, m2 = 7.47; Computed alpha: 0.339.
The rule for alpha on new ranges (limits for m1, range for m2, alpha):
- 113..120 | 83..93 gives 0.332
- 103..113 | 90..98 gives 0.330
